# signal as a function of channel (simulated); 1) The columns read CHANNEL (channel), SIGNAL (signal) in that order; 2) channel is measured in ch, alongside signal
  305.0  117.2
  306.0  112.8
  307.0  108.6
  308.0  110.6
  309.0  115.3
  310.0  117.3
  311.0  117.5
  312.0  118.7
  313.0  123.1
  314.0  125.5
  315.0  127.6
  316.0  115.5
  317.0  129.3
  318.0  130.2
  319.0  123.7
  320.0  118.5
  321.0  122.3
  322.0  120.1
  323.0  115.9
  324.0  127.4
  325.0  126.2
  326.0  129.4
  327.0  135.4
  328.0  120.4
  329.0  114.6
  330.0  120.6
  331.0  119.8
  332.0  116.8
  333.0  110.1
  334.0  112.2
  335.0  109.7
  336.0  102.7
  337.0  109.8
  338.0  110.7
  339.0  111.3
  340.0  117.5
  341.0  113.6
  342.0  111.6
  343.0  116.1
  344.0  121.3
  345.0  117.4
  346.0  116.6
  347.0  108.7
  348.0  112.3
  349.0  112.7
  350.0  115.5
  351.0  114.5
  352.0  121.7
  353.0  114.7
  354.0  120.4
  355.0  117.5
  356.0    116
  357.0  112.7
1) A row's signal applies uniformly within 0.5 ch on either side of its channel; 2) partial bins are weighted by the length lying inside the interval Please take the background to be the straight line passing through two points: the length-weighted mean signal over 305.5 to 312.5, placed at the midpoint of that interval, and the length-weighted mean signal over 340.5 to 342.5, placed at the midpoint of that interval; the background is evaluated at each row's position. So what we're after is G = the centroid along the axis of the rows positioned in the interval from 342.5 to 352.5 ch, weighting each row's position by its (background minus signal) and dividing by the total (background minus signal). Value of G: 347.4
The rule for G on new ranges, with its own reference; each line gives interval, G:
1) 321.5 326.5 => 324.6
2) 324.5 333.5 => 327.2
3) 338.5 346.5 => 343.9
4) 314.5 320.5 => 317.4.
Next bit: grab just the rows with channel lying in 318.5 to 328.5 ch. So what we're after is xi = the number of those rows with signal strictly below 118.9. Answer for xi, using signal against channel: 2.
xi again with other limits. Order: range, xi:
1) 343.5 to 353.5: 8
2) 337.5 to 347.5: 9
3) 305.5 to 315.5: 7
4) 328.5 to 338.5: 8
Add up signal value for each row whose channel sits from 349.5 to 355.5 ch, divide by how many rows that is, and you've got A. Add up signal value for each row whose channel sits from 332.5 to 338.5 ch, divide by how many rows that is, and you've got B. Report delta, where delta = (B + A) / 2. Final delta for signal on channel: 113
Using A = 117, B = 109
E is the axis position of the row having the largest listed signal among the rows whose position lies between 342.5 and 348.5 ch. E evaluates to 344.0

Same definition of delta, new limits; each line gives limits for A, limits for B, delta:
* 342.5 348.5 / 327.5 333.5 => 116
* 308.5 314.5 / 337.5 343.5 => 117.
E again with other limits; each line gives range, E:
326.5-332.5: 327.0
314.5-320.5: 318.0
